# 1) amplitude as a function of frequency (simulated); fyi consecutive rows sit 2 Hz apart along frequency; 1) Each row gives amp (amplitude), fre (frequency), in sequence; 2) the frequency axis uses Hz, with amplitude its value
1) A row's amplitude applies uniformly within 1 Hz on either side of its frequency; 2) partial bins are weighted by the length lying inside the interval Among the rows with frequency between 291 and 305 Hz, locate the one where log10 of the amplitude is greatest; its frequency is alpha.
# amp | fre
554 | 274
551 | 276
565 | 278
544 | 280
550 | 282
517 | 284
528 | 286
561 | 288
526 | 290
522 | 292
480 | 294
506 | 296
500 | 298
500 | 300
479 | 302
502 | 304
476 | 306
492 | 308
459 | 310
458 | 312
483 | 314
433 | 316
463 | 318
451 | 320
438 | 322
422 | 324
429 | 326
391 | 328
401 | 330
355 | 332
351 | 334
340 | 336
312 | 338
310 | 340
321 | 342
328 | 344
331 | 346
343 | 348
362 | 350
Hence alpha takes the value 292 Hz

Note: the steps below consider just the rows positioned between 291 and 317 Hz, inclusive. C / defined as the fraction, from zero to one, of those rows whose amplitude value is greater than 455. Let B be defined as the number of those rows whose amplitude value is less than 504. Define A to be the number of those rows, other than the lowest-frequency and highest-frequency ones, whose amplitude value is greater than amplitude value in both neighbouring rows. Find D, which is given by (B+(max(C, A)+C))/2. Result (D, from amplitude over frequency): 8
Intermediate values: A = 4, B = 11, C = 0.92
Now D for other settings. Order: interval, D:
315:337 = 7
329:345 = 4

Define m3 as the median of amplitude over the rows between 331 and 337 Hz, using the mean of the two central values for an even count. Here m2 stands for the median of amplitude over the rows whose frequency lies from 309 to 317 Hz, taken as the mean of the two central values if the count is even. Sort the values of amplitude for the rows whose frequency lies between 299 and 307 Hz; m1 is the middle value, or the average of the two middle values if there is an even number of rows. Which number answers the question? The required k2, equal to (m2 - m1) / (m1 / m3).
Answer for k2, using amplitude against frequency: -22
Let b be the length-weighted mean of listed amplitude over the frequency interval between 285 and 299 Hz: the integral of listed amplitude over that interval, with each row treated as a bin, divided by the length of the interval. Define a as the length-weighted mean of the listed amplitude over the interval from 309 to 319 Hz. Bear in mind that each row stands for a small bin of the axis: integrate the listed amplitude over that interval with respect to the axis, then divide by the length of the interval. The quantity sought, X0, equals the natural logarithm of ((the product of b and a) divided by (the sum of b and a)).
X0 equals 5.49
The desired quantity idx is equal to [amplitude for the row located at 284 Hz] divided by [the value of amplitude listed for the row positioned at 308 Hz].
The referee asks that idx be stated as 1.05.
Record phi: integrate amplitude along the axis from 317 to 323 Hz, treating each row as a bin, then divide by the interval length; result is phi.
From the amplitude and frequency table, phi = 451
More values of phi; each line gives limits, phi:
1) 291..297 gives 503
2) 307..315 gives 473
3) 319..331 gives 422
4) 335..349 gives 326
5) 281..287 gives 532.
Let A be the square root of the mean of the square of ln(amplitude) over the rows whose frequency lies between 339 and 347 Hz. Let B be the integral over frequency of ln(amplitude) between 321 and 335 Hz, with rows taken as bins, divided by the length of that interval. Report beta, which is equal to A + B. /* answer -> 11.8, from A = 5.8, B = 5.98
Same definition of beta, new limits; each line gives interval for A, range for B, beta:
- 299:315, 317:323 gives 12.3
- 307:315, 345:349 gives 12.0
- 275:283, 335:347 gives 12.1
